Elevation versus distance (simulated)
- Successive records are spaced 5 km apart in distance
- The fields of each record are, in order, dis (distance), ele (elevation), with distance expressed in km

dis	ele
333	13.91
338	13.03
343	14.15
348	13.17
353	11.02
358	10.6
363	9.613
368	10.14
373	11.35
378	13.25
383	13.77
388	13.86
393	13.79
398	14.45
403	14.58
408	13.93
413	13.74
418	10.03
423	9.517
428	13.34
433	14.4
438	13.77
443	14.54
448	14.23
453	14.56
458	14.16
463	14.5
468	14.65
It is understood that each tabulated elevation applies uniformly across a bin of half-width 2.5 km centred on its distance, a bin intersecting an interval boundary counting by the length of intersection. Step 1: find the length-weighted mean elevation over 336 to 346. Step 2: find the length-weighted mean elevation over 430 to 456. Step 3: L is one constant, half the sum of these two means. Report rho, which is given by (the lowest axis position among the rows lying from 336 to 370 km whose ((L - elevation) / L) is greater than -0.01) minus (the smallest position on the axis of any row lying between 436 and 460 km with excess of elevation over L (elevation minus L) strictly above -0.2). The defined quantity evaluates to -100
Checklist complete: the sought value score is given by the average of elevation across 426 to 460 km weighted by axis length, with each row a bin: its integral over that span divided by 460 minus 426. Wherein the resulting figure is 14.2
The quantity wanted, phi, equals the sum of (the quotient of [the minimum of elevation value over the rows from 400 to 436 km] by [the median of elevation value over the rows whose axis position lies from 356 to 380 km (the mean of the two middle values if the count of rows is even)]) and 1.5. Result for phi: 2.40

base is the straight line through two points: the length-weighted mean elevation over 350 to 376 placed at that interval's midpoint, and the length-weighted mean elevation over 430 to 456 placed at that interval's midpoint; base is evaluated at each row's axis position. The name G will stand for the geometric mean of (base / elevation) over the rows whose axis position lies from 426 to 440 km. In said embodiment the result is 1.00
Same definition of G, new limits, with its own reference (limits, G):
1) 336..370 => 0.88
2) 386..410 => 0.87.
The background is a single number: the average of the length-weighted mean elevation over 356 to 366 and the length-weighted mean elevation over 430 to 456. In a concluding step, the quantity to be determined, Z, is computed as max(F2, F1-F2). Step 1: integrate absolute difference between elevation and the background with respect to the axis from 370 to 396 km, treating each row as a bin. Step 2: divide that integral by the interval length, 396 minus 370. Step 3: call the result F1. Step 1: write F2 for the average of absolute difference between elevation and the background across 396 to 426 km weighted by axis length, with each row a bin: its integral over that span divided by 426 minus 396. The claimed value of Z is 2.11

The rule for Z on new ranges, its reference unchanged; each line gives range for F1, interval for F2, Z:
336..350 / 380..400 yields 1.76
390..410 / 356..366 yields 2.10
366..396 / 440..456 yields 2.23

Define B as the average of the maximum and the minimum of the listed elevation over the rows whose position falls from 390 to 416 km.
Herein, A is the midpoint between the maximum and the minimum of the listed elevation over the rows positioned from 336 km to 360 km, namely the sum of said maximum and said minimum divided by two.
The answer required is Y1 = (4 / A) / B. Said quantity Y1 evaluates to 0.0228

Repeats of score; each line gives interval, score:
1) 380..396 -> 13.8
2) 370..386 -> 12.7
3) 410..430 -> 11.7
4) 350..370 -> 10.4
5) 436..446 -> 14.2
